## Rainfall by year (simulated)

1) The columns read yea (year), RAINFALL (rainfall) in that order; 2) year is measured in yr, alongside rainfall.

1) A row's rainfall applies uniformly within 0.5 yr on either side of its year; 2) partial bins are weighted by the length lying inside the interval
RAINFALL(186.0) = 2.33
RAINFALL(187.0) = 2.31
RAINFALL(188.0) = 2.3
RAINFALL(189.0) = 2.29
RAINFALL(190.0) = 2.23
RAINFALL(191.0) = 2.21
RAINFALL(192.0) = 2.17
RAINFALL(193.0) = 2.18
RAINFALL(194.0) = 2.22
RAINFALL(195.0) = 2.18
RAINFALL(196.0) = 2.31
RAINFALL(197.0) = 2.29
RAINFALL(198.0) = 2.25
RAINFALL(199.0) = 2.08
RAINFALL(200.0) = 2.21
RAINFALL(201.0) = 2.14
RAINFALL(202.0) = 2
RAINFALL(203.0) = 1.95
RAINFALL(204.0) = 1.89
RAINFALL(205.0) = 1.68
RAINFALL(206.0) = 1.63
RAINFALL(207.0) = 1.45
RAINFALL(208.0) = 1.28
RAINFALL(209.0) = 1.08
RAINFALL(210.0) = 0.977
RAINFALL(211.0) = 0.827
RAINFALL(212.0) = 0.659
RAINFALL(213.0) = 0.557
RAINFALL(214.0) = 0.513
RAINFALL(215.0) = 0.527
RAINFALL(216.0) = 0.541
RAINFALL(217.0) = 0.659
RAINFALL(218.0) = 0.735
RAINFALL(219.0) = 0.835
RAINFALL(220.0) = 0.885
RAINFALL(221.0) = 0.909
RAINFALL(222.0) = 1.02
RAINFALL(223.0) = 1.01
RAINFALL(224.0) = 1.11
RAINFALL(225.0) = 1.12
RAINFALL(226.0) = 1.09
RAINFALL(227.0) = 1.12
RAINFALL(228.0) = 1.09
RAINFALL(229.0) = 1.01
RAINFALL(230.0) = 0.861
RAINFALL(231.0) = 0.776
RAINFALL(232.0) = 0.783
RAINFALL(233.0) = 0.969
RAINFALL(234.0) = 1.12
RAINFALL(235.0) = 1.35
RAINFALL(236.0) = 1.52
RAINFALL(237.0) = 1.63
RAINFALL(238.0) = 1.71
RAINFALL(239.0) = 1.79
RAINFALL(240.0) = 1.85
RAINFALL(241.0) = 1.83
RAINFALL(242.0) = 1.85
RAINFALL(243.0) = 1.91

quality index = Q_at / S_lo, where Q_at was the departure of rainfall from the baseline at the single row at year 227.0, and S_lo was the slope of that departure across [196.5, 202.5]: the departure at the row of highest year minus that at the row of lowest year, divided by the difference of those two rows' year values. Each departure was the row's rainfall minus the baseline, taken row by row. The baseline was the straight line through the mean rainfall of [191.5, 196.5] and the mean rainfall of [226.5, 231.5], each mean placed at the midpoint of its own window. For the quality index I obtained -3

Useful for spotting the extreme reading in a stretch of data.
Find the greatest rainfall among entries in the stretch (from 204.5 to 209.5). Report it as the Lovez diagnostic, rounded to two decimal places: 1.68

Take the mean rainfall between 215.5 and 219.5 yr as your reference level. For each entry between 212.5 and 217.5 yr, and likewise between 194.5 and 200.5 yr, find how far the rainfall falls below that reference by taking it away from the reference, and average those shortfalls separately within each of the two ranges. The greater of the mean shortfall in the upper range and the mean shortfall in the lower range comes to 0.1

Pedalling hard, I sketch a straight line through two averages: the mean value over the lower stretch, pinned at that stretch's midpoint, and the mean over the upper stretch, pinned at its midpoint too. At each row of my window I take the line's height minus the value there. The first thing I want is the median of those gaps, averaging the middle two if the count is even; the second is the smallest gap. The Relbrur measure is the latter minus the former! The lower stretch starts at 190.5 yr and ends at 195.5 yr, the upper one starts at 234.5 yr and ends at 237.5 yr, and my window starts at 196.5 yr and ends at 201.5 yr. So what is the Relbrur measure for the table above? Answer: -0.032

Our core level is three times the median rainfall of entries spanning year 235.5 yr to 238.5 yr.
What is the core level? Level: 4.9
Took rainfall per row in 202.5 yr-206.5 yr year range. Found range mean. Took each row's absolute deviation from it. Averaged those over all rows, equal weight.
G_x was 0.13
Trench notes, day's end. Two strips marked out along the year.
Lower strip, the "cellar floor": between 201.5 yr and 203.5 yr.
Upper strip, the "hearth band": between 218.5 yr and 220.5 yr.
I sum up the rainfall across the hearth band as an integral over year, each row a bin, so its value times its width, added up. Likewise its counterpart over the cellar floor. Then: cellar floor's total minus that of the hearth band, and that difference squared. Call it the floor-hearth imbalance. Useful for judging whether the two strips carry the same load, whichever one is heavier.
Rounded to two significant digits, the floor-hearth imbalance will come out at 5.0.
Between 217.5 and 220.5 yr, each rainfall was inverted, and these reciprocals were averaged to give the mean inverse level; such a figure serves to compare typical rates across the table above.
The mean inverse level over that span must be 1.2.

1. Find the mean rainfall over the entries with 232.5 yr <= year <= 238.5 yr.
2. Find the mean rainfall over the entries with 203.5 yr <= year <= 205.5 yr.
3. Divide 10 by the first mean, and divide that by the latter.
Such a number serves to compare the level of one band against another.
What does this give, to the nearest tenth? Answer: 4.1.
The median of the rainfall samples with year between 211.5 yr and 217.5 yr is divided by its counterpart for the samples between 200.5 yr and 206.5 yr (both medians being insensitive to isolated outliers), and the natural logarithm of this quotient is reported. -1.3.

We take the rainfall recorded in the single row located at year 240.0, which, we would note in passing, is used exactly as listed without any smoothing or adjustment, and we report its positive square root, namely 1.36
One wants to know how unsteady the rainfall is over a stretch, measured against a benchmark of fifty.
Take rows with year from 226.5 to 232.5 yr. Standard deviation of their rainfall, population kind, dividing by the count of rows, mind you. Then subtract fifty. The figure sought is -49.9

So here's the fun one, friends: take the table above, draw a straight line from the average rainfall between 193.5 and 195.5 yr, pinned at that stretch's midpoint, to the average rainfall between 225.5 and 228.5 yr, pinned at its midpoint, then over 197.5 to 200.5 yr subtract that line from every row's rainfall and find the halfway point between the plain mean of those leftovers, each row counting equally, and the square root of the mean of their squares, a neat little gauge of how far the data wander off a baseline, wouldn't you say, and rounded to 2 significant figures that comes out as 0.14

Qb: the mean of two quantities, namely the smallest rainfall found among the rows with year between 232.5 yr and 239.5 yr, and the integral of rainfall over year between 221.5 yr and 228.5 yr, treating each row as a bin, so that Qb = 4.3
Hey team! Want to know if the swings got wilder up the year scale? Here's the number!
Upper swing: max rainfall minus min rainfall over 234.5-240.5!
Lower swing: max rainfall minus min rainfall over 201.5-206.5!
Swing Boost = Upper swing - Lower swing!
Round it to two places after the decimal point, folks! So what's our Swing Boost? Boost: 0.13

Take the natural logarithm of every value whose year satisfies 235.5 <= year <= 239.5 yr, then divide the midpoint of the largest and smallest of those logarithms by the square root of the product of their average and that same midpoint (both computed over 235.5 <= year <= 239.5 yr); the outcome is 1.0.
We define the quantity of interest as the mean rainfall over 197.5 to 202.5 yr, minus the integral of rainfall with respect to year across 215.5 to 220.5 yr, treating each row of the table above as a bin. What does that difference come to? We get -1.5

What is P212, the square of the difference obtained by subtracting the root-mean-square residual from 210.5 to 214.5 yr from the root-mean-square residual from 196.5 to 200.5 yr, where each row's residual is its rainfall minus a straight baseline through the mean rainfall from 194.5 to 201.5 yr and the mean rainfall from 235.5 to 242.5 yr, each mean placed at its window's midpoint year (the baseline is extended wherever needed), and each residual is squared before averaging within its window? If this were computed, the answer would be 1.8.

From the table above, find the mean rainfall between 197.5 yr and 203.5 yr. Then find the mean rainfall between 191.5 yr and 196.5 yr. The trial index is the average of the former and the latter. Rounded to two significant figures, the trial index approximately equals 2.2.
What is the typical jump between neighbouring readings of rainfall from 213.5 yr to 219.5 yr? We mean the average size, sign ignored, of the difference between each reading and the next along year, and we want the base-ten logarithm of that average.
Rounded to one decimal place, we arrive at -1.2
